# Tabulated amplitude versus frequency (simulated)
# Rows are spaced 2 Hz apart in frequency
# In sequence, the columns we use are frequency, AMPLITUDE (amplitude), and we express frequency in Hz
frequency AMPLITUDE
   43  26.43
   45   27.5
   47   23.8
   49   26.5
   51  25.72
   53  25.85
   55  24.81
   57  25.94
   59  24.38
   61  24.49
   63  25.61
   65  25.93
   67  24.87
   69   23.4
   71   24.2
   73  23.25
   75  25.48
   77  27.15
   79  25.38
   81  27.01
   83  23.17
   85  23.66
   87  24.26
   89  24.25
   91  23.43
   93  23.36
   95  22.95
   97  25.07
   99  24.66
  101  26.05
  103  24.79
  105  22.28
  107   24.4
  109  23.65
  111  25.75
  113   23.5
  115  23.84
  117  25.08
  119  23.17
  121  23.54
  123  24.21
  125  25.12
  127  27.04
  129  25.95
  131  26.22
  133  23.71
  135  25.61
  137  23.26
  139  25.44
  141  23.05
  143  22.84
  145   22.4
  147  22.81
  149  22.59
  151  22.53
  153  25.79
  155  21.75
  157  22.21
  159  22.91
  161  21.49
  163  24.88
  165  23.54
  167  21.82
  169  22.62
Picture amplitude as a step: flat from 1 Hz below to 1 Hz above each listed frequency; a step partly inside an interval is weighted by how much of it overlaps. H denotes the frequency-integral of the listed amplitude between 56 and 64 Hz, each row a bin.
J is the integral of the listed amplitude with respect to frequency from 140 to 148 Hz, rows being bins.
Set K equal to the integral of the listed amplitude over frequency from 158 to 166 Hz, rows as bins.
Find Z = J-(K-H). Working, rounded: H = 201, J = 182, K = 186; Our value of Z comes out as 197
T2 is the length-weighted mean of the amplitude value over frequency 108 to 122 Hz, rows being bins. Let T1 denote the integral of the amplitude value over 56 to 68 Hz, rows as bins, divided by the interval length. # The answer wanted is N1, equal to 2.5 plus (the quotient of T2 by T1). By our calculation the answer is 3.455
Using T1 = 25.2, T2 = 24.1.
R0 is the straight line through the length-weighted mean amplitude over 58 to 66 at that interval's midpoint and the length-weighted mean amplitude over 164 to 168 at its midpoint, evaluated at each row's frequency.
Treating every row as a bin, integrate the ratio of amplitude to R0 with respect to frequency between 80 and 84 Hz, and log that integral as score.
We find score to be 4 Hz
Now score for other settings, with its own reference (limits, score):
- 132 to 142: 10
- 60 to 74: 14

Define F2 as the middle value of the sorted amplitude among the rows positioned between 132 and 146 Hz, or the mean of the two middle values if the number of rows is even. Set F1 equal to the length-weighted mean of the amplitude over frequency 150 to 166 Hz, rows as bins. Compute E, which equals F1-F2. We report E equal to -0.1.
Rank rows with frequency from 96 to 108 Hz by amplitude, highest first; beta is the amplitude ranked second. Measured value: 25.07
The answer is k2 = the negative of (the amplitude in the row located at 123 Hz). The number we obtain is -24.2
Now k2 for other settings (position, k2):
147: -22.8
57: -25.9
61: -24.5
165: -23.5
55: -24.8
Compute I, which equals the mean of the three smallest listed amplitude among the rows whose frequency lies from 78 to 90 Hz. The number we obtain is 23.7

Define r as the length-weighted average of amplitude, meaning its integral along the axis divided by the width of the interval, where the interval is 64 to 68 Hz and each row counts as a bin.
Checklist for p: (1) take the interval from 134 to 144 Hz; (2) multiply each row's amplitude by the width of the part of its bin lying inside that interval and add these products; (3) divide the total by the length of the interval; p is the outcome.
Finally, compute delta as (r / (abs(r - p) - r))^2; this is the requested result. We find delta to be 1.12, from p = 24.0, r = 25.4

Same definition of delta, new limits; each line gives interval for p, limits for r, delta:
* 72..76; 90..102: 1.01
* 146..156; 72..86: 1.17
